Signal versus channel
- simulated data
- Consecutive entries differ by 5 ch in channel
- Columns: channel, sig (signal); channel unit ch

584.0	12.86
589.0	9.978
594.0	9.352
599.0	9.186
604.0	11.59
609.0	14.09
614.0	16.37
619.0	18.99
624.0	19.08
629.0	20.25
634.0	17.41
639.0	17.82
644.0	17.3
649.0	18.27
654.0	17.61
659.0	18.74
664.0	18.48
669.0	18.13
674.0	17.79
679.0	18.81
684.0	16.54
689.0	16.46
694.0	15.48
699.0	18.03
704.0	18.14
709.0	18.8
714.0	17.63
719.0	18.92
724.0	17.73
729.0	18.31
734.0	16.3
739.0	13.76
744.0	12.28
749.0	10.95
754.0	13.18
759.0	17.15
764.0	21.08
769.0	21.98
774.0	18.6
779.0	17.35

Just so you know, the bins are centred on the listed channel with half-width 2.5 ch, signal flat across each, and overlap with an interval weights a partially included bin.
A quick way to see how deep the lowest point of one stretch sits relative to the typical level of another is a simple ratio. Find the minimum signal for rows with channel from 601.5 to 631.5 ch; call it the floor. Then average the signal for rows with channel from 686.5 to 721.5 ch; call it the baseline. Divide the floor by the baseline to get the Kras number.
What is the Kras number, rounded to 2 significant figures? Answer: 0.66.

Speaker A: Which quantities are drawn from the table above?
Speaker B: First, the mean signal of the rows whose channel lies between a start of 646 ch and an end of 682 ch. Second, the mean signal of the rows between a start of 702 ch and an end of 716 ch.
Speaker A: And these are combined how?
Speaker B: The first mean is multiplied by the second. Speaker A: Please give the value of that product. 332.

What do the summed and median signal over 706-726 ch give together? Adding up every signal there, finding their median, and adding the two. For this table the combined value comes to 91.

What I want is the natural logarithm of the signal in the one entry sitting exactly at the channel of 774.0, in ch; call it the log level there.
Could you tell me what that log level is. 2.92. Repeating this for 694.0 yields 2.74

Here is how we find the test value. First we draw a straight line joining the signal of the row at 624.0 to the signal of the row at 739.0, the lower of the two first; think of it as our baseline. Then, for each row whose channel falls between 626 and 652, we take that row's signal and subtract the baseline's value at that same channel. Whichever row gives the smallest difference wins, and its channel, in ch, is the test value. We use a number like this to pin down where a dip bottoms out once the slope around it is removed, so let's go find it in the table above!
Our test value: 634.0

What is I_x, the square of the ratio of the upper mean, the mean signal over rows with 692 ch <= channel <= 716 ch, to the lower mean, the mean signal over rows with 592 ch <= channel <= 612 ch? 2.5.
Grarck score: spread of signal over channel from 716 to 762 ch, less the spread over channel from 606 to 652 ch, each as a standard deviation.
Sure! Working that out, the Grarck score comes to 1.1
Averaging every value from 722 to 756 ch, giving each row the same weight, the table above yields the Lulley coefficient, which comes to 14.6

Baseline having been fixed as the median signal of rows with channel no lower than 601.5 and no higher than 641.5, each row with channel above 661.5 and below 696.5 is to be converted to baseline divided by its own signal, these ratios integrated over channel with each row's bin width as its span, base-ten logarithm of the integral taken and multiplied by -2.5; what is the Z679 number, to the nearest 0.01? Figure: -3.88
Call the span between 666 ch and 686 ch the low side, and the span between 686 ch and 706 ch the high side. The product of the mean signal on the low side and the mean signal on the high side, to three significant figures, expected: 303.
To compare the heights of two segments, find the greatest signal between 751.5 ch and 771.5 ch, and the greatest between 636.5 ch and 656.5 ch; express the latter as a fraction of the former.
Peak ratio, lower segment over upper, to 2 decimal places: 0.83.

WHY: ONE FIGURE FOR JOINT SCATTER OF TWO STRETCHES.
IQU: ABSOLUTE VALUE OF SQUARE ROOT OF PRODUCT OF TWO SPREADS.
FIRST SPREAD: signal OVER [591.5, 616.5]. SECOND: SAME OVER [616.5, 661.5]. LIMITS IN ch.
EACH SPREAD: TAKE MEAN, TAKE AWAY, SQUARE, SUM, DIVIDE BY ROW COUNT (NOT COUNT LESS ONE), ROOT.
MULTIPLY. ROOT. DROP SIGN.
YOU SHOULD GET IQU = 1.6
